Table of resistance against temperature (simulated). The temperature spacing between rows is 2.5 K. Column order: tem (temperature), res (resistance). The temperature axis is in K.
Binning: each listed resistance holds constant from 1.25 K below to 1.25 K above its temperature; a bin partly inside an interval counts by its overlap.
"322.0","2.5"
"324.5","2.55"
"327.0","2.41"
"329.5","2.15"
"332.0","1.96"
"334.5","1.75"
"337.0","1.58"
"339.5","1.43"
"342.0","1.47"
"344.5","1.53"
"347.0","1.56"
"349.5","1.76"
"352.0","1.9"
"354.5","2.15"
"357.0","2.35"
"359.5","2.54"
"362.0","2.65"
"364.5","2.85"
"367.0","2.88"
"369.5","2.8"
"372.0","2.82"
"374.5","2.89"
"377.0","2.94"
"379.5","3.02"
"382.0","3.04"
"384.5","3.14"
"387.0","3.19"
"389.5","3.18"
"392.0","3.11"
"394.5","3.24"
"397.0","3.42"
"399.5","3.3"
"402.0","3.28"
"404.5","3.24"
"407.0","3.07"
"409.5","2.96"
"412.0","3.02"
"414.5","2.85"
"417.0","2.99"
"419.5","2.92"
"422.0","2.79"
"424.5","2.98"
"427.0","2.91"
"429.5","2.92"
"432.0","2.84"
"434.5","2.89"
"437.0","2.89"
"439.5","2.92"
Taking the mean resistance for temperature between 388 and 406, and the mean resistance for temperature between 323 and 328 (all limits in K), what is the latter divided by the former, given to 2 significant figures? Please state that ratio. 0.76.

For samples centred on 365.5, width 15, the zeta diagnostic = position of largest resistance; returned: 367.0 K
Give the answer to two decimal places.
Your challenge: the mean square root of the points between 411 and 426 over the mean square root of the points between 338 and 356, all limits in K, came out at 1.32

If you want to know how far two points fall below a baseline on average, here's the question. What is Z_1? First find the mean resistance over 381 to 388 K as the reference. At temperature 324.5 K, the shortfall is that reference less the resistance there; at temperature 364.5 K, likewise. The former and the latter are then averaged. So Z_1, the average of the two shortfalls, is 0.4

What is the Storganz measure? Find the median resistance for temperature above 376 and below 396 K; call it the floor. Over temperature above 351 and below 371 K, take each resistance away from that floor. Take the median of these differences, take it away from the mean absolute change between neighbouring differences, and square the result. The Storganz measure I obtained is 0.14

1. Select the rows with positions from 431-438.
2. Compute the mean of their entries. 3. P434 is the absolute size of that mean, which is 2.87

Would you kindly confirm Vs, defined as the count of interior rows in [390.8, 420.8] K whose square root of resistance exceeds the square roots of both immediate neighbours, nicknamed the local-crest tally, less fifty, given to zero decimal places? -47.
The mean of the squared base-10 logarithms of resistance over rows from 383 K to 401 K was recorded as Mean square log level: 0.26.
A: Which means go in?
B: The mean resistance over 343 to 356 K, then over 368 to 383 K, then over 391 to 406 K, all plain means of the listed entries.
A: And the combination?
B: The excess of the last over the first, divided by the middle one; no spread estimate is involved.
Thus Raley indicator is 0.51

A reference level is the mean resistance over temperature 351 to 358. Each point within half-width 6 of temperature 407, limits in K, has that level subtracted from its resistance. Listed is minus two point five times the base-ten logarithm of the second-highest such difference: -0.11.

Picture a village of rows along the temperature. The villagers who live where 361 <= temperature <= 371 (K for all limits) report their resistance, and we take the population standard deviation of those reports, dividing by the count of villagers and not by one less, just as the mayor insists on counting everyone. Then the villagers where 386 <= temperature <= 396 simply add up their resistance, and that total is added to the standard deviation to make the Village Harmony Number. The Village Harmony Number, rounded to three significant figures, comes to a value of 12.8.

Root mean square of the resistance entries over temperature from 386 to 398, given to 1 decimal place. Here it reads 3.2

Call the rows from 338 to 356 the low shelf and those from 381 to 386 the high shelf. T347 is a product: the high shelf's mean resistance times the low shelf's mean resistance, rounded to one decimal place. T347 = 5.2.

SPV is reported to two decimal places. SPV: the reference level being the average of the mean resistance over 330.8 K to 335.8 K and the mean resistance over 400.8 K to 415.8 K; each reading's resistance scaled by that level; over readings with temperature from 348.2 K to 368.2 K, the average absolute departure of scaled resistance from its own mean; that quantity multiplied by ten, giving 1.40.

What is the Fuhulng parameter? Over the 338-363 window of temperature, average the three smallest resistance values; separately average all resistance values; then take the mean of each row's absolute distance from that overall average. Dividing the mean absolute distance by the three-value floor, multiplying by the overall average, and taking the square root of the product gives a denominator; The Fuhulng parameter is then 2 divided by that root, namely 2.80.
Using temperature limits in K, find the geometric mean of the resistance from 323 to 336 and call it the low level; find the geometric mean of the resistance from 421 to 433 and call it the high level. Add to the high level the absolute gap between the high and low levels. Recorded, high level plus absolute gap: 3.6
